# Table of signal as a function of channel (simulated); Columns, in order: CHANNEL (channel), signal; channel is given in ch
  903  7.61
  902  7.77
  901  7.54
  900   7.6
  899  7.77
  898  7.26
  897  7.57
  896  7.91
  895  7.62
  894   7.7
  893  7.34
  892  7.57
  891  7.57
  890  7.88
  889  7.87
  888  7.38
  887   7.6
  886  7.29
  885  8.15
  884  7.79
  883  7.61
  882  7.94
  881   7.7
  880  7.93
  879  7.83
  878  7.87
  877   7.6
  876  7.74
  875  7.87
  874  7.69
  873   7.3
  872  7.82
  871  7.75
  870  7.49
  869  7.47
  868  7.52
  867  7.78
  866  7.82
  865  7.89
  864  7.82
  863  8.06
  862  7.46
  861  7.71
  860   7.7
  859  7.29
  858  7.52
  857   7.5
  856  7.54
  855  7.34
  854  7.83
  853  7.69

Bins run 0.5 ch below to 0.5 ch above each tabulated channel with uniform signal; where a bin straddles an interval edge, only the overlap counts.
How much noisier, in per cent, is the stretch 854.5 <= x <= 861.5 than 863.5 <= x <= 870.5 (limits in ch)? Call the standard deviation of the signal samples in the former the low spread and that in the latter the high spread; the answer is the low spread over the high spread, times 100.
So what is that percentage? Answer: 88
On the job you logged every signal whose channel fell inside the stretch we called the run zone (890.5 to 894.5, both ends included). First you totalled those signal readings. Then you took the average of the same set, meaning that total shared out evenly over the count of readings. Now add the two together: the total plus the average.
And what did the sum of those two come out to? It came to 38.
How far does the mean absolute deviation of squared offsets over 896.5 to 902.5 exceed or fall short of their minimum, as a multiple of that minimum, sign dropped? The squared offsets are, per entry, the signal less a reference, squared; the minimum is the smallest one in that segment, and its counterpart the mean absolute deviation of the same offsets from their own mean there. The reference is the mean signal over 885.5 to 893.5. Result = 519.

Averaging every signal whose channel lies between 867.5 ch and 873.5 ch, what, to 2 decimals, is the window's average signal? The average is 7.56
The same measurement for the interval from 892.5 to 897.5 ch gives 7.63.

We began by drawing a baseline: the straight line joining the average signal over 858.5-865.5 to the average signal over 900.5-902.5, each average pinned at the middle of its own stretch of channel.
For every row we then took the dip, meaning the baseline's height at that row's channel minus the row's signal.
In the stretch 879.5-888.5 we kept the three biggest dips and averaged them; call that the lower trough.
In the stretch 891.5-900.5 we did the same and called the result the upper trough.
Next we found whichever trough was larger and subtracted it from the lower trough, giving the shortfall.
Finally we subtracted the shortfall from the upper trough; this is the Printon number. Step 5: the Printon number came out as 0.30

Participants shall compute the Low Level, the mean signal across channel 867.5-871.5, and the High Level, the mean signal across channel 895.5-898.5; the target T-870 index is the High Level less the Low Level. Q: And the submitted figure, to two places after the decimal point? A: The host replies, 0.02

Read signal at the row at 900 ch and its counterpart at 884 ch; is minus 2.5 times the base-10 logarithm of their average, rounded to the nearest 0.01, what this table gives -2.22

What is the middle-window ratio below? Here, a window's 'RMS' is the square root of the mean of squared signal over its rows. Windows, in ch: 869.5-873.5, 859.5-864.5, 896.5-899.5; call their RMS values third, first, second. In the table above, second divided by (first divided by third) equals 7.4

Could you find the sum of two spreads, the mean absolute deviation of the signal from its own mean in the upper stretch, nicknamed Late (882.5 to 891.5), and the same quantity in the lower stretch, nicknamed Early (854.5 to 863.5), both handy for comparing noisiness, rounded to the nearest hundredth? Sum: 0.38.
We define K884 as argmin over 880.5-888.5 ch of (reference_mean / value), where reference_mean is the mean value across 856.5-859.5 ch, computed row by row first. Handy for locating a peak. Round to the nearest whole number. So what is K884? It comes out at 885 ch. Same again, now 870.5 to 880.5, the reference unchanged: 880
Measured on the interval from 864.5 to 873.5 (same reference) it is 865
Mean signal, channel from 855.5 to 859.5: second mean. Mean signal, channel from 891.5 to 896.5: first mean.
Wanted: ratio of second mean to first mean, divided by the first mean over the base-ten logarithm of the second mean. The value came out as 0.112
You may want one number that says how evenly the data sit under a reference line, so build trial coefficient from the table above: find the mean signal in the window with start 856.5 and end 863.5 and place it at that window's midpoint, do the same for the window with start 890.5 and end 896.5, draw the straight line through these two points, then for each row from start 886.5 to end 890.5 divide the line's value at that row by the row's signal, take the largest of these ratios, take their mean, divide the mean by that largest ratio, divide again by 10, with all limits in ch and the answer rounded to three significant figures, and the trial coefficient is 0.0961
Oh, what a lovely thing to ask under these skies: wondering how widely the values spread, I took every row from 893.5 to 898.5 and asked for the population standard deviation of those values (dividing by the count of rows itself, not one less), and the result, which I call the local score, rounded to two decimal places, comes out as 0.21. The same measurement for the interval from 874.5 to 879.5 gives 0.10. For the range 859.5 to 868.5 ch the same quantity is 0.17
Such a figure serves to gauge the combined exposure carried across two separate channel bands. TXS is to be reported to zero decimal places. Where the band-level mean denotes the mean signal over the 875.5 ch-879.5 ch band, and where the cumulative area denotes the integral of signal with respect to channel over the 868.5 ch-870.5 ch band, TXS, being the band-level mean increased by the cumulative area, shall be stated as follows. 23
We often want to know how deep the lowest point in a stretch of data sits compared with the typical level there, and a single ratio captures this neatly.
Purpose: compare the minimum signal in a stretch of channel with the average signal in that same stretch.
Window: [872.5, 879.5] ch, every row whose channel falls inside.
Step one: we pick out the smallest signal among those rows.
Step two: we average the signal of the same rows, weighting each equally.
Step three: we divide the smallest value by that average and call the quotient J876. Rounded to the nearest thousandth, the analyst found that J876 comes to 0.948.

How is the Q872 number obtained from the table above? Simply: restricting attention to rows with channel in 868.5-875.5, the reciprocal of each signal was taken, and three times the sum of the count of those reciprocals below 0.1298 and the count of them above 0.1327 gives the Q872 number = 18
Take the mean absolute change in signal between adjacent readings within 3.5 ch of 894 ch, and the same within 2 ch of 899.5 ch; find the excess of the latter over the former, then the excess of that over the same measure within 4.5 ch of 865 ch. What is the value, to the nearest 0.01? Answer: -0.17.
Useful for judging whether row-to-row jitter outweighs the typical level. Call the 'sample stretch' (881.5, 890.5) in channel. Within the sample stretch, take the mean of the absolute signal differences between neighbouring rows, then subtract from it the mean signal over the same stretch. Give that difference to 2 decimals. -7.38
